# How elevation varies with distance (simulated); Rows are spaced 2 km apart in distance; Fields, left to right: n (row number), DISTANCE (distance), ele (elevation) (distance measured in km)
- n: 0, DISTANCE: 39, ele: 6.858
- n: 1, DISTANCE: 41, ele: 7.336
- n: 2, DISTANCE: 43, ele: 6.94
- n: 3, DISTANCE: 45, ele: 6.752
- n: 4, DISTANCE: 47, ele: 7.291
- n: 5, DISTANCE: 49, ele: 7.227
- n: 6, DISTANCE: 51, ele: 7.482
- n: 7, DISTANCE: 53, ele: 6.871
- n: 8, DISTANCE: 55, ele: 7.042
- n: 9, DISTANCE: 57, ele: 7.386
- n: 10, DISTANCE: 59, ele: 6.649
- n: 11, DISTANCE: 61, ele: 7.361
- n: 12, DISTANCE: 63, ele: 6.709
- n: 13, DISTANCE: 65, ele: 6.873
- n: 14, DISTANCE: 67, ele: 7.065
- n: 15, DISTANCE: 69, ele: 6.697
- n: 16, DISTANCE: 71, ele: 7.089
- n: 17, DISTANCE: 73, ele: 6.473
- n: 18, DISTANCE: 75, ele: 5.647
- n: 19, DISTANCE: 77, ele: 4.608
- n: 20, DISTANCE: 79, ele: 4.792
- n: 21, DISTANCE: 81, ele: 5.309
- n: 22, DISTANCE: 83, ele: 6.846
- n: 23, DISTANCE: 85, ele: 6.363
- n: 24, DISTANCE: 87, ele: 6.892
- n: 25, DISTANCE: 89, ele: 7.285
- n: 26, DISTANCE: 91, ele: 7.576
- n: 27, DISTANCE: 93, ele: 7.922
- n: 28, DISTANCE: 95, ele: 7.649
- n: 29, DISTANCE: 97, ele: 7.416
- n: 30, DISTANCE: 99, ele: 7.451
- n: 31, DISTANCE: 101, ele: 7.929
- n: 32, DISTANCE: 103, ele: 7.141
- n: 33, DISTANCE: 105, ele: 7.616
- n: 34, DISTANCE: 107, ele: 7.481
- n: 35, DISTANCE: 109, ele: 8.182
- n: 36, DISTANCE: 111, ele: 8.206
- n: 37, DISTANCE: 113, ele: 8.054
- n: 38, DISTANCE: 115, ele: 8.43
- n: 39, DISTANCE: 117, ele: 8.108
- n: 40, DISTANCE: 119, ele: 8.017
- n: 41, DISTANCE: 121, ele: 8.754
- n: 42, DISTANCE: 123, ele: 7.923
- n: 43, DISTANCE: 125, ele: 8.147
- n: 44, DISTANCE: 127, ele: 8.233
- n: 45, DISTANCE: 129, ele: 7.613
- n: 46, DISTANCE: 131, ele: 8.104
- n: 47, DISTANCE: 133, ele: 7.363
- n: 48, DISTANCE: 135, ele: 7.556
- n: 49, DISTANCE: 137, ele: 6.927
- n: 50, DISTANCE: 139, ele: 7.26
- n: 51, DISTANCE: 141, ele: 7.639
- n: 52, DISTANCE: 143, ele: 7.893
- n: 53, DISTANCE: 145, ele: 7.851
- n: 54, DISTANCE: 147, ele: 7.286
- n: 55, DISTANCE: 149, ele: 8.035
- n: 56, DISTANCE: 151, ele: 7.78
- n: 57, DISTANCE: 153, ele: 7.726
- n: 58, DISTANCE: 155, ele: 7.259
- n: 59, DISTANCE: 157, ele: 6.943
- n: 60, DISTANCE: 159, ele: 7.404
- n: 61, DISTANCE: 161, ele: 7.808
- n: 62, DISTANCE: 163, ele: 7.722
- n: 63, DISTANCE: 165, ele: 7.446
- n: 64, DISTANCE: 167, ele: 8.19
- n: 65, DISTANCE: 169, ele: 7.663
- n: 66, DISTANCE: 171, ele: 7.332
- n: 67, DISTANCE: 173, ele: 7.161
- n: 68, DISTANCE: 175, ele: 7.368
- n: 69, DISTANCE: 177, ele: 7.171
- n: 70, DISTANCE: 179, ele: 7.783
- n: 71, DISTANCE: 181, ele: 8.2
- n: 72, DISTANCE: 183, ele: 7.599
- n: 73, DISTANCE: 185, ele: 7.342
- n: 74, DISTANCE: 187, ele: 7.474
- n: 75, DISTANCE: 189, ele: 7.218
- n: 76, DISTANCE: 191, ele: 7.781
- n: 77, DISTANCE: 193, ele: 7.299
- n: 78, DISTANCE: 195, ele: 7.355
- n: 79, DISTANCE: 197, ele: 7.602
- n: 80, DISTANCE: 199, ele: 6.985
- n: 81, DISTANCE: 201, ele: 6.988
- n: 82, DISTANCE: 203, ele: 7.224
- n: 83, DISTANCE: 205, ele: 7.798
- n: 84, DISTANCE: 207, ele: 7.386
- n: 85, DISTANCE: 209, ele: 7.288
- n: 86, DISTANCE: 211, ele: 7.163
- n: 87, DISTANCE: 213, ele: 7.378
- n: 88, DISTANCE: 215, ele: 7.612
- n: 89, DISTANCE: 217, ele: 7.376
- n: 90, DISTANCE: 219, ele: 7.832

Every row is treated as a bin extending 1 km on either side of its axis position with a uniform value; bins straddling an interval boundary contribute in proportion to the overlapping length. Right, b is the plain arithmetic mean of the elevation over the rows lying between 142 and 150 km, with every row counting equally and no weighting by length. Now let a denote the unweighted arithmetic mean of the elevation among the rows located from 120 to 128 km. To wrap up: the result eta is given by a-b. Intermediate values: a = 8.26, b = 7.77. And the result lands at 0.5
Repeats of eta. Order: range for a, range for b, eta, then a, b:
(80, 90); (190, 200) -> -0.9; 6.54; 7.40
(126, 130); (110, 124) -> -0.3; 7.92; 8.21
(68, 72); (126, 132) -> -1.1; 6.89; 7.98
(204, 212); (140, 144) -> -0.4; 7.41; 7.77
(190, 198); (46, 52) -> 0.2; 7.51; 7.33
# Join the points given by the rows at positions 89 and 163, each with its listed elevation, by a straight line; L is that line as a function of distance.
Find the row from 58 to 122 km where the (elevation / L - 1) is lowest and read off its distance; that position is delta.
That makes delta 77 km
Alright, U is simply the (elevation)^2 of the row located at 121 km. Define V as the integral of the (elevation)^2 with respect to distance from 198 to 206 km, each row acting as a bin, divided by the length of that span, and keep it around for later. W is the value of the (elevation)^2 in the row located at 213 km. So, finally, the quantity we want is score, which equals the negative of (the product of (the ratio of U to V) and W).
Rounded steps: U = 77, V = 52.7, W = 54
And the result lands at -79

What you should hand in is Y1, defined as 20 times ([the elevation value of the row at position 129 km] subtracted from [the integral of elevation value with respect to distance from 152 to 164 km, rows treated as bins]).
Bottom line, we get 1642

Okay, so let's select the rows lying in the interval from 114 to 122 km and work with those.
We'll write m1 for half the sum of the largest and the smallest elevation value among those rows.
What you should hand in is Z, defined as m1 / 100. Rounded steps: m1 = 8.39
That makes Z 0.0839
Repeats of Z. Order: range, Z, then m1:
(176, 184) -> 0.0769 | 7.69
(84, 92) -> 0.0697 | 6.97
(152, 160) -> 0.0733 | 7.33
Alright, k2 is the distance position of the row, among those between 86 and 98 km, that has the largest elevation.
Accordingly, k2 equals 93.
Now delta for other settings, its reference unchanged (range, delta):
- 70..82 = 77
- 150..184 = 157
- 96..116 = 103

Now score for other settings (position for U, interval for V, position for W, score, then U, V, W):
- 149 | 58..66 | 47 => -72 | 65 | 47.7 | 53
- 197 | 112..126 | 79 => -20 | 58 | 67.4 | 23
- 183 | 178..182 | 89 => -48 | 58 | 63.9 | 53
